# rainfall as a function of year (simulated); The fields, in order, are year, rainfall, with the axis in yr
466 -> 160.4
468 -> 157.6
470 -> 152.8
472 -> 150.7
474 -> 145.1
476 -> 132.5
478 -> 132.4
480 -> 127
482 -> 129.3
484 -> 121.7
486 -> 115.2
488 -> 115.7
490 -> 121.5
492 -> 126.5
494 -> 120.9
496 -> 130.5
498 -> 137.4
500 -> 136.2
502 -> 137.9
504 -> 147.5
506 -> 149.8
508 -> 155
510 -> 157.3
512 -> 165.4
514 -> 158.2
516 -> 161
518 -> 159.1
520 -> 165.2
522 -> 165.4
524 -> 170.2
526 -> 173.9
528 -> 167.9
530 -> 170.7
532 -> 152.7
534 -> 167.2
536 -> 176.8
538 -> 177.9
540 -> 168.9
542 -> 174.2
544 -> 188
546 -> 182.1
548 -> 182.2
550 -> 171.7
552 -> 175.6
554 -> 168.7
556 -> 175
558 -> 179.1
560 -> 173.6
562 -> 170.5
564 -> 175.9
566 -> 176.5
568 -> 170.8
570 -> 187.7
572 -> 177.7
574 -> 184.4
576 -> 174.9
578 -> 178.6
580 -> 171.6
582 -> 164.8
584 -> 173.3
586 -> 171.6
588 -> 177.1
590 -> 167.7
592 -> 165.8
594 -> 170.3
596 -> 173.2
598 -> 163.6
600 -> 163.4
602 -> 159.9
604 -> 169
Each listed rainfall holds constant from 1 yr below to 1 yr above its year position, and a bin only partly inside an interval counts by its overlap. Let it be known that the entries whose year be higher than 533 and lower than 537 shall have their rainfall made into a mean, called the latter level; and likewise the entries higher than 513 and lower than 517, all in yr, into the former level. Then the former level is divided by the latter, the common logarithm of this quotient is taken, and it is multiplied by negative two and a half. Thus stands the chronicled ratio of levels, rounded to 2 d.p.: 0.08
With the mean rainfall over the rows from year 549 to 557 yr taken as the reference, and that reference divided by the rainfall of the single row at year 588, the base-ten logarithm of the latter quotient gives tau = -0.01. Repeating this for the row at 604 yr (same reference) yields 0.01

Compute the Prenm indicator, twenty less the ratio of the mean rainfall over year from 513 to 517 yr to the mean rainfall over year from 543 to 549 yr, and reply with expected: 19.13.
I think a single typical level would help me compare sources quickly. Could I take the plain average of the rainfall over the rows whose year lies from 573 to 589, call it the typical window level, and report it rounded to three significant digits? 175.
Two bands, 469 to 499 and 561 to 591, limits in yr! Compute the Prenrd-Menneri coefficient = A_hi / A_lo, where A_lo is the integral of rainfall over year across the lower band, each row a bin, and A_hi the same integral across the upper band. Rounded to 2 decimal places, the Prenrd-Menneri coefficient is 1.34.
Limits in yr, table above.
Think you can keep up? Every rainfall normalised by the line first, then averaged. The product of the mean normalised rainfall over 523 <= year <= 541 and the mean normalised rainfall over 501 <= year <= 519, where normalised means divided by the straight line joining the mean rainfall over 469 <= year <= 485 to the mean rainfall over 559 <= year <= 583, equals 1.095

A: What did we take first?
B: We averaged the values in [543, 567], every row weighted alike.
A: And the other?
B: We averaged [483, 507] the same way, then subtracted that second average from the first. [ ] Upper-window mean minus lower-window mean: 47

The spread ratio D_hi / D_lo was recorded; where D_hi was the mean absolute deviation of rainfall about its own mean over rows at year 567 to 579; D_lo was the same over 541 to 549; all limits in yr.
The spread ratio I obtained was 1.3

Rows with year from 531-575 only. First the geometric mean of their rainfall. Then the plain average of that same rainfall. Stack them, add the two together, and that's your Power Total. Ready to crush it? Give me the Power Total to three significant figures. 350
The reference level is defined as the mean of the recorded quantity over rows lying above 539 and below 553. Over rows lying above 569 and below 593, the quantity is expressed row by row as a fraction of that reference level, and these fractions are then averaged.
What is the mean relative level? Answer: 0.98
